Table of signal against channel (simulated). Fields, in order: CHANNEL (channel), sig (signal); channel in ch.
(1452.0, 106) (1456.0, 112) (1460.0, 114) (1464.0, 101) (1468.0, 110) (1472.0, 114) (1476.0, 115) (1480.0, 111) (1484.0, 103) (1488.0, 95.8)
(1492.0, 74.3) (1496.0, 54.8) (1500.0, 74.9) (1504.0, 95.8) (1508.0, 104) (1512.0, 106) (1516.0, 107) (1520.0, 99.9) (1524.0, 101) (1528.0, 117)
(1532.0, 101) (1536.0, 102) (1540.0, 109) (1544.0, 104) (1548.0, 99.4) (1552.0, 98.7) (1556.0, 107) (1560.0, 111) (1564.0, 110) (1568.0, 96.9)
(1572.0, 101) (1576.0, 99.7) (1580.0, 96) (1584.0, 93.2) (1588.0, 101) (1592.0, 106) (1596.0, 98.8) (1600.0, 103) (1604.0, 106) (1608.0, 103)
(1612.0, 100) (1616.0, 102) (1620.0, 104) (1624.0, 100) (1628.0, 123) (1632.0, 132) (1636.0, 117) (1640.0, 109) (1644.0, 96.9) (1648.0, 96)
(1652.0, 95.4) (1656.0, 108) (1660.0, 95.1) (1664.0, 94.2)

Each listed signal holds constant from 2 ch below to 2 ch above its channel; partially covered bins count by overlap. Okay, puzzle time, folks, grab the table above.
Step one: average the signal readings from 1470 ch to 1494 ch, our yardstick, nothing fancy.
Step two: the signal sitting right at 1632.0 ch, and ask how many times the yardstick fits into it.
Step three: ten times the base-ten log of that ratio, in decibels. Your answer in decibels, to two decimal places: 1.11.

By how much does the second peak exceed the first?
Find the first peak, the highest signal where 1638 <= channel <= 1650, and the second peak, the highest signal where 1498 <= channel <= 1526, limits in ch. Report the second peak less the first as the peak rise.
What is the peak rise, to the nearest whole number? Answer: -2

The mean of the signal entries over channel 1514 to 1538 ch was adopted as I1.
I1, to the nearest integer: 105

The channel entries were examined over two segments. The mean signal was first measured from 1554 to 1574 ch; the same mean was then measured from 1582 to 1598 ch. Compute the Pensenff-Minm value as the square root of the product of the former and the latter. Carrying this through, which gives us 102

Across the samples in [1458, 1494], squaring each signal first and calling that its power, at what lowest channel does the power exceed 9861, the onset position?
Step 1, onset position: 1460.0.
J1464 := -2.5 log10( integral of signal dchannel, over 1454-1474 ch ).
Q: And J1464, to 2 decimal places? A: -8.36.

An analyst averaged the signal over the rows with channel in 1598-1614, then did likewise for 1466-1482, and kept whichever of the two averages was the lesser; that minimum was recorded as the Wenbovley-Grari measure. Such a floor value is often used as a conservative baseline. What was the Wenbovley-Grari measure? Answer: 103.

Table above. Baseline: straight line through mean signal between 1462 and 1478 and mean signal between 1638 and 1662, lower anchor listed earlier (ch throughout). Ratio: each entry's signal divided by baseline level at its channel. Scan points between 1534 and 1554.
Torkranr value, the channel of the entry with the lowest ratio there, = 1552.0 ch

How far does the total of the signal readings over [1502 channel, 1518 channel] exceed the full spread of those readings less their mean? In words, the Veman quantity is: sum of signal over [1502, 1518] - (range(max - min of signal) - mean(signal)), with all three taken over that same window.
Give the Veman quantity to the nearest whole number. 505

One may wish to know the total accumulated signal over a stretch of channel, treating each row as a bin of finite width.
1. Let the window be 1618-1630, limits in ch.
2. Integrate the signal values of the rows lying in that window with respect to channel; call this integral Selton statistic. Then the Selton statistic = 1308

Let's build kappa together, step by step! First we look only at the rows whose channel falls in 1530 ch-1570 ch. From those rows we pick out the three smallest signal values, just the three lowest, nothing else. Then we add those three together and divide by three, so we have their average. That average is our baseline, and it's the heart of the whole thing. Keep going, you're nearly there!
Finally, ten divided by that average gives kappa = 0.102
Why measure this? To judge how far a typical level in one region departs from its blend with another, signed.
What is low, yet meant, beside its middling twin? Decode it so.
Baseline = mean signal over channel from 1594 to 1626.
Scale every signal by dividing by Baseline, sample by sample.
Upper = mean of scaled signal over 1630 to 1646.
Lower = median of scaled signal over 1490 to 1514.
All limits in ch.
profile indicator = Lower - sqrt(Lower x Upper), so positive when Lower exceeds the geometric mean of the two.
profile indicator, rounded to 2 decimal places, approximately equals -0.13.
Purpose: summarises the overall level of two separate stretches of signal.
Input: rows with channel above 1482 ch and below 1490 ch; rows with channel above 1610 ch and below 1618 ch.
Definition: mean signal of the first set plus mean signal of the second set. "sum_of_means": 200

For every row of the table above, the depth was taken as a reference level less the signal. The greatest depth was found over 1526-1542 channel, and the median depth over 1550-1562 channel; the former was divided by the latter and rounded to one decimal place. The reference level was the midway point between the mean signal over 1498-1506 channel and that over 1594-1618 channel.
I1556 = 0.5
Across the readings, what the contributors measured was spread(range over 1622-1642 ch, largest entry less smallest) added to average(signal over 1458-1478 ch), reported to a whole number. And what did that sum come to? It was 143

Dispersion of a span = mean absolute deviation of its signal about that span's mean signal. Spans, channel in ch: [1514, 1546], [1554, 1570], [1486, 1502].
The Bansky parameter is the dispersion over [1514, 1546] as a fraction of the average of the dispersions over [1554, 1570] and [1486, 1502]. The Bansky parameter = 0.6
